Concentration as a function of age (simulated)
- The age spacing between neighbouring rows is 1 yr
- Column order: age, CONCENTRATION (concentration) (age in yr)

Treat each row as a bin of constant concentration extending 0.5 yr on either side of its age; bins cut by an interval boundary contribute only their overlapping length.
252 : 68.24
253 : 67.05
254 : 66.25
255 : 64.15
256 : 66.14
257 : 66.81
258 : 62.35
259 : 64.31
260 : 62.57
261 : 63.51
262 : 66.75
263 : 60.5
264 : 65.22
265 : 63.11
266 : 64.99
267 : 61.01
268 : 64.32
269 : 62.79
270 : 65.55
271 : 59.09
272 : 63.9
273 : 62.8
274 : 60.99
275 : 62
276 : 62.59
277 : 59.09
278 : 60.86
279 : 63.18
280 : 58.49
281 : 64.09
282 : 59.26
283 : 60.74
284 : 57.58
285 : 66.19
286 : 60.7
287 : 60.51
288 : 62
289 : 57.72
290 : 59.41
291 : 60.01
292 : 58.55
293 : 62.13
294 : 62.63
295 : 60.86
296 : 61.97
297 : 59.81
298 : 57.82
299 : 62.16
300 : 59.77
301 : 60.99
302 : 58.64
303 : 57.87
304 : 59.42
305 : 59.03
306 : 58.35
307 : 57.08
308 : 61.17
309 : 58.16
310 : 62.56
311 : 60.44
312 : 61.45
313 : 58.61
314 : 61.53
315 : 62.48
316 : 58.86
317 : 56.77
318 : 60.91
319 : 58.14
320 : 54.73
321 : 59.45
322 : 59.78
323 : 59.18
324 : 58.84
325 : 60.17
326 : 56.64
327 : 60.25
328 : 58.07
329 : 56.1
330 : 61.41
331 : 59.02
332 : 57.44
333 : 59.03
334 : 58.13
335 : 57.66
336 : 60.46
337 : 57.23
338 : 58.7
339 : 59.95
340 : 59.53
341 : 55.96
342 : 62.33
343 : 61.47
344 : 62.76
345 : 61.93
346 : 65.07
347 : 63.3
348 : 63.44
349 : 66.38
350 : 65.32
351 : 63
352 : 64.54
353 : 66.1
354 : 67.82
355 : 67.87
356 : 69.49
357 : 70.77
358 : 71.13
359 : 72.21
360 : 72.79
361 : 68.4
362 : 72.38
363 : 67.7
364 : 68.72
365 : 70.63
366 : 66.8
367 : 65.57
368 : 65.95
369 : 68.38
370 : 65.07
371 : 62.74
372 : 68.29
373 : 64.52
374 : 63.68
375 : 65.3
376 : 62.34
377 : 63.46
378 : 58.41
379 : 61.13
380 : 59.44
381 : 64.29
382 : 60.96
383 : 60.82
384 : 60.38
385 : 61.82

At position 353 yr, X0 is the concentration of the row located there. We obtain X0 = 66.1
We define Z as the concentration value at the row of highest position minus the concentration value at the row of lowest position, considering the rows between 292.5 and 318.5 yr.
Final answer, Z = -1.2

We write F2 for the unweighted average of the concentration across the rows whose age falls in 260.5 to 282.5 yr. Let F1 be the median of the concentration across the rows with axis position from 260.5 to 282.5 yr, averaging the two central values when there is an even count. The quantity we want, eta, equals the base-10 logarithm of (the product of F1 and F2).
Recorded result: 3.59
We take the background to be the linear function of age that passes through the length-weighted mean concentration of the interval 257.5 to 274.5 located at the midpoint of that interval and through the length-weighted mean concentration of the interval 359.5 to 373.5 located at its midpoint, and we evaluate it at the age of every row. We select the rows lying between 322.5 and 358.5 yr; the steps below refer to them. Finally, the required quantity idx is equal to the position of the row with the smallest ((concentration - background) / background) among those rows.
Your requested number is 341 yr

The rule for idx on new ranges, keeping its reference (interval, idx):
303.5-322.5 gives 320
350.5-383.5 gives 378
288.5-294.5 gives 289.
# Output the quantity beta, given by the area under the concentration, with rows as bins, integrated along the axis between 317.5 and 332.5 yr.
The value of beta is 880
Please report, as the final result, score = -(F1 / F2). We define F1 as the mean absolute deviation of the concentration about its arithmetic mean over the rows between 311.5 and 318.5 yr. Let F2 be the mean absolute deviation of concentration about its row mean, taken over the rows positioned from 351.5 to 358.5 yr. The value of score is -0.91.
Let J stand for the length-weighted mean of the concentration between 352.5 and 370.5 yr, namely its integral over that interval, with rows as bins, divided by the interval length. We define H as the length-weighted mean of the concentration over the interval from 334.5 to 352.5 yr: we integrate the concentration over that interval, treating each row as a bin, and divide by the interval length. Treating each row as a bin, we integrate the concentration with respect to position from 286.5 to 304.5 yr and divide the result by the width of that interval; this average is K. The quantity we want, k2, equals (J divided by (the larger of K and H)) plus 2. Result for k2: 3.12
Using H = 62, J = 68.8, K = 60.1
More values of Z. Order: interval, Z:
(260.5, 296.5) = -1.5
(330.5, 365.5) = 11.6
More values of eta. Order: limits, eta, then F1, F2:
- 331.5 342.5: 3.54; 58.7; 58.8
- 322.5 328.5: 3.54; 59.0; 58.9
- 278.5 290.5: 3.57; 60.6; 60.8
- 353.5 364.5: 3.69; 69.5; 69.9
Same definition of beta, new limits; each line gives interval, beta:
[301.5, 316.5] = 896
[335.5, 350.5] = 924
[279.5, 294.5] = 910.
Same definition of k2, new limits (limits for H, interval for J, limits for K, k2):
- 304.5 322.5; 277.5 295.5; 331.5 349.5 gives 3.00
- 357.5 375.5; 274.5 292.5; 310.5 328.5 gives 2.90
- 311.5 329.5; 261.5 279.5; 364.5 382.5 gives 2.98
